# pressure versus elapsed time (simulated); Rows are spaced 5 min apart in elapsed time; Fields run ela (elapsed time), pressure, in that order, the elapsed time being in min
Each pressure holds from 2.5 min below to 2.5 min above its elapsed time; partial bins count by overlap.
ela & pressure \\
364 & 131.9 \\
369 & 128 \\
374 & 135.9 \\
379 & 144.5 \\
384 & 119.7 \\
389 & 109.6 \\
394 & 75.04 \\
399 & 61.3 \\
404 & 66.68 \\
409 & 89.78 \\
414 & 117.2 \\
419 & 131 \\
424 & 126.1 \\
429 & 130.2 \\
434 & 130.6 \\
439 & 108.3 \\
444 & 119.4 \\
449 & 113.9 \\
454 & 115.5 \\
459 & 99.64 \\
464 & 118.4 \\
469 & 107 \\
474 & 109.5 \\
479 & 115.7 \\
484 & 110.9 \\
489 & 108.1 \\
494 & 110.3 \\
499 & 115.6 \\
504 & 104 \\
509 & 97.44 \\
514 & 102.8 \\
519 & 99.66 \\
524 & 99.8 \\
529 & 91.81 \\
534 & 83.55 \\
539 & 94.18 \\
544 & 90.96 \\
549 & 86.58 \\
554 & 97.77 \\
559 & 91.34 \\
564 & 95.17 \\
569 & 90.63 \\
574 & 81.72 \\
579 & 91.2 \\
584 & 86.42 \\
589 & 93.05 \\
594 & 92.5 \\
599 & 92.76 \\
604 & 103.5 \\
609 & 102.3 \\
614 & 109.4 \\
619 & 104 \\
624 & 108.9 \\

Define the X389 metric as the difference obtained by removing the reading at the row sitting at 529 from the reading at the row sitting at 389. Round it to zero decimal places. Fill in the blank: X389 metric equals 18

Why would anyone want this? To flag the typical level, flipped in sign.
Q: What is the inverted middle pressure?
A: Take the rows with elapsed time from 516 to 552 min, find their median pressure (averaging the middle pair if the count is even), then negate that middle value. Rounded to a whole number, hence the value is -92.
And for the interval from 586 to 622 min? -102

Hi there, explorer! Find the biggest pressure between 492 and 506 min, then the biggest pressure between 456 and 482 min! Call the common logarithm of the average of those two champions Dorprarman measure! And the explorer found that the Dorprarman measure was 2.07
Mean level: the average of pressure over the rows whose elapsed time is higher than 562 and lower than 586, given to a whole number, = 89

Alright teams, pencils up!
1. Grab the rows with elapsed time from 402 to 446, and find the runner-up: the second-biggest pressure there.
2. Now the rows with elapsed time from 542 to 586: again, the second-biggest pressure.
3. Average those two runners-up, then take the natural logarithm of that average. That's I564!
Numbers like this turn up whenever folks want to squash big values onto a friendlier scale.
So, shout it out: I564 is 4.73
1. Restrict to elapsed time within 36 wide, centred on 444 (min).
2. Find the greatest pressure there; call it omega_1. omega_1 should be 130.6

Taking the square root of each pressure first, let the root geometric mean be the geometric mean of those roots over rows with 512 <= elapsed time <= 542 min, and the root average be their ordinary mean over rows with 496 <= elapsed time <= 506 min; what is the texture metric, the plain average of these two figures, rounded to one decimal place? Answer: 10.1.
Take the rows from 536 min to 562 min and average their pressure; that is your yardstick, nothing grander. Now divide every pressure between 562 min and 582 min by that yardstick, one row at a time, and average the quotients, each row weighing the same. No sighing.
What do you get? 0.97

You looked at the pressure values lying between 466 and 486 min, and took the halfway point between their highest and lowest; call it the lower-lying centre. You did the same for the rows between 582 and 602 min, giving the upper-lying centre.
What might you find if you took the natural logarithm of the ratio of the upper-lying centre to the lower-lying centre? -0.22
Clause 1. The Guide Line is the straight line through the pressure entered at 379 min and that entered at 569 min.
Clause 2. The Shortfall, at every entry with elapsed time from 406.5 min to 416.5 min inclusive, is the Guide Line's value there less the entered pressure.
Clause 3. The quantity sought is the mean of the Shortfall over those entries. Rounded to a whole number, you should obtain 32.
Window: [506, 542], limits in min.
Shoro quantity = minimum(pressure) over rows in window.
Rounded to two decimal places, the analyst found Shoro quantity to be 83.55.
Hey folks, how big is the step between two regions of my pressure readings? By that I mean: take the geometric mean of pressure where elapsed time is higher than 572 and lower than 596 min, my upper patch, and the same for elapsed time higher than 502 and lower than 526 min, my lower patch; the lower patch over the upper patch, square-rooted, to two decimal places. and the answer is 1.06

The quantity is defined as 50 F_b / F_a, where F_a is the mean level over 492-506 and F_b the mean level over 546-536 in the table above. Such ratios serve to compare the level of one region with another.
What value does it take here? 42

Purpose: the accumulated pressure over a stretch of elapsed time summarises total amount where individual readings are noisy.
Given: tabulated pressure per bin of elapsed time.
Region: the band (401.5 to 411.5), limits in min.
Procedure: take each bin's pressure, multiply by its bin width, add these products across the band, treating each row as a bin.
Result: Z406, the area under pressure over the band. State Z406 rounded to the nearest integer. 782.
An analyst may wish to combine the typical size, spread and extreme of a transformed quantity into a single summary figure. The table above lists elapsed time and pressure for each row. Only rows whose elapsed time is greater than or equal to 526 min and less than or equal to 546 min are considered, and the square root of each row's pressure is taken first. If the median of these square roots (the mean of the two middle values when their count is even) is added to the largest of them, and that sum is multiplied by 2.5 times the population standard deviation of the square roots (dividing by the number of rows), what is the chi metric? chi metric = 10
